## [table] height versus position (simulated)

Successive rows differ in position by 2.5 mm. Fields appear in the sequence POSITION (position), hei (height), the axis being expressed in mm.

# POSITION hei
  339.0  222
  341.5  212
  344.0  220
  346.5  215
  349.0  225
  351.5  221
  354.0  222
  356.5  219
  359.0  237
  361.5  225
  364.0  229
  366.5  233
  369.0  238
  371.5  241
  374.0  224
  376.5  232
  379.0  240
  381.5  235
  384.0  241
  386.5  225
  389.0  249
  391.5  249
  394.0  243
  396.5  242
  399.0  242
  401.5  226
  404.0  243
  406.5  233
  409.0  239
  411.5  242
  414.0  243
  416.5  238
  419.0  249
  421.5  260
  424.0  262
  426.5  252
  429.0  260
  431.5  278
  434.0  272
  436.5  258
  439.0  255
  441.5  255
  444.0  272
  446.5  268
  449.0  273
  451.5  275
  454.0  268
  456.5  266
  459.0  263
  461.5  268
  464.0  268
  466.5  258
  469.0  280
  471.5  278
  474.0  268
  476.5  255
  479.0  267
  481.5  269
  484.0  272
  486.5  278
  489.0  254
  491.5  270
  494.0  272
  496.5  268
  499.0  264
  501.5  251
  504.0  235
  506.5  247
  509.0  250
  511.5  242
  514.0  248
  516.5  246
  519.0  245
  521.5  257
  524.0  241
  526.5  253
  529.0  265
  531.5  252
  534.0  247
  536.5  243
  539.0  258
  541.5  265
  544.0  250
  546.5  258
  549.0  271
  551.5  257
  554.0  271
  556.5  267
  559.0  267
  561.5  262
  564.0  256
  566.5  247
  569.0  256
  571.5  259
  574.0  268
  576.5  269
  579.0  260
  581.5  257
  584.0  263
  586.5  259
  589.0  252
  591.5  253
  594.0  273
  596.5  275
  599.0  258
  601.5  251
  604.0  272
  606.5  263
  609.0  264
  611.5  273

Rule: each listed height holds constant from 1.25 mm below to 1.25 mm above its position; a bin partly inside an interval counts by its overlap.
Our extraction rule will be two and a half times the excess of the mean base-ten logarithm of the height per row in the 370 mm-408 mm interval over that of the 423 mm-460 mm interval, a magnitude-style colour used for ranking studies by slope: -0.12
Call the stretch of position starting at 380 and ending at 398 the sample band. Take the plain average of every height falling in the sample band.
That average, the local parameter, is 241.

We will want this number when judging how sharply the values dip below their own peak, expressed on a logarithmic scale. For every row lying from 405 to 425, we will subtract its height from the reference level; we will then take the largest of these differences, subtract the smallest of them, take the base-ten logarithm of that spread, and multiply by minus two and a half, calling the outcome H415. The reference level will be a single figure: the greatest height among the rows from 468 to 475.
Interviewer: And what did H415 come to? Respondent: -3.66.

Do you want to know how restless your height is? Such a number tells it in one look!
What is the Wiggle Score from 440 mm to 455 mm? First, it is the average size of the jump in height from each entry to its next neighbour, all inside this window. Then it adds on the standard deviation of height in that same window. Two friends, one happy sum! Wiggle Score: 14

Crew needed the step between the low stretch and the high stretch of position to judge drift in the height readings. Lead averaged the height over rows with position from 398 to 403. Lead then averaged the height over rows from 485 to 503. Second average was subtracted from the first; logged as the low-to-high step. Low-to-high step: -31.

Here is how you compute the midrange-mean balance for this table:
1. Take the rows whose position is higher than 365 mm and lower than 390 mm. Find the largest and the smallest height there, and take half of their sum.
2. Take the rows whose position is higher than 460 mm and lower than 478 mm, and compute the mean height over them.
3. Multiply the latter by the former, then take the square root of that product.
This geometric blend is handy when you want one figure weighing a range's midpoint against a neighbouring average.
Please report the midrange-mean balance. 252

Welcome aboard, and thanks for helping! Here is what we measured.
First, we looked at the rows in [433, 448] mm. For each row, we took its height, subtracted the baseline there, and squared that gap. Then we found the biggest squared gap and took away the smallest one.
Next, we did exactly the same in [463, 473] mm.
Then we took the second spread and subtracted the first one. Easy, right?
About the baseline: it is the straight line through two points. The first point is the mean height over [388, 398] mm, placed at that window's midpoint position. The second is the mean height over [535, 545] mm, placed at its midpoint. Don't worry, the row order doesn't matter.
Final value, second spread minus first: 302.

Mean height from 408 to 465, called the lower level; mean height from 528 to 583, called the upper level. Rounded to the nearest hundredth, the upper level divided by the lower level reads 1.00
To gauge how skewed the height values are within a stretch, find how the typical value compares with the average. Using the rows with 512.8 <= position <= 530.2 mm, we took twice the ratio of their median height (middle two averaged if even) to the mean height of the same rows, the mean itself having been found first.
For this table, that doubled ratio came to 1.98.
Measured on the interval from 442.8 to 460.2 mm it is 1.99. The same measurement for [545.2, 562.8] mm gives 2.02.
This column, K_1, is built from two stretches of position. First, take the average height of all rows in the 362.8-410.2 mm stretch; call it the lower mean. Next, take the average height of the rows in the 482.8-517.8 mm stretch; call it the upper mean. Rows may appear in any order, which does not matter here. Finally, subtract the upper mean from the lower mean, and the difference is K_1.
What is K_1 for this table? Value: -20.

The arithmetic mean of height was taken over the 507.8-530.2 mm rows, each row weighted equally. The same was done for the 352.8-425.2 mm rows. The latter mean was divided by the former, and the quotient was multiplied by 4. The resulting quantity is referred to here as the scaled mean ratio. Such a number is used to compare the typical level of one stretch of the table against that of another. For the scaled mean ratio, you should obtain 3.81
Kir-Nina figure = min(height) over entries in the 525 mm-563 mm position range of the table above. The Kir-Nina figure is 243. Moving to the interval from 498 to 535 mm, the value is 235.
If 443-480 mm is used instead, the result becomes 255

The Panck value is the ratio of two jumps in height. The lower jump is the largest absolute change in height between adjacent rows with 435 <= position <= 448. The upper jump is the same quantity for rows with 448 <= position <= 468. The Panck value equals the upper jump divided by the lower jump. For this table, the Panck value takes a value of 0.59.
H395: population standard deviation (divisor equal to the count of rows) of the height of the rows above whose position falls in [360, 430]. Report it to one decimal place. 10.2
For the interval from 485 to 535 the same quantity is 11.3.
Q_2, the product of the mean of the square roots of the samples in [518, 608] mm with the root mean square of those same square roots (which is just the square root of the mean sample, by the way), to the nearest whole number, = 259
